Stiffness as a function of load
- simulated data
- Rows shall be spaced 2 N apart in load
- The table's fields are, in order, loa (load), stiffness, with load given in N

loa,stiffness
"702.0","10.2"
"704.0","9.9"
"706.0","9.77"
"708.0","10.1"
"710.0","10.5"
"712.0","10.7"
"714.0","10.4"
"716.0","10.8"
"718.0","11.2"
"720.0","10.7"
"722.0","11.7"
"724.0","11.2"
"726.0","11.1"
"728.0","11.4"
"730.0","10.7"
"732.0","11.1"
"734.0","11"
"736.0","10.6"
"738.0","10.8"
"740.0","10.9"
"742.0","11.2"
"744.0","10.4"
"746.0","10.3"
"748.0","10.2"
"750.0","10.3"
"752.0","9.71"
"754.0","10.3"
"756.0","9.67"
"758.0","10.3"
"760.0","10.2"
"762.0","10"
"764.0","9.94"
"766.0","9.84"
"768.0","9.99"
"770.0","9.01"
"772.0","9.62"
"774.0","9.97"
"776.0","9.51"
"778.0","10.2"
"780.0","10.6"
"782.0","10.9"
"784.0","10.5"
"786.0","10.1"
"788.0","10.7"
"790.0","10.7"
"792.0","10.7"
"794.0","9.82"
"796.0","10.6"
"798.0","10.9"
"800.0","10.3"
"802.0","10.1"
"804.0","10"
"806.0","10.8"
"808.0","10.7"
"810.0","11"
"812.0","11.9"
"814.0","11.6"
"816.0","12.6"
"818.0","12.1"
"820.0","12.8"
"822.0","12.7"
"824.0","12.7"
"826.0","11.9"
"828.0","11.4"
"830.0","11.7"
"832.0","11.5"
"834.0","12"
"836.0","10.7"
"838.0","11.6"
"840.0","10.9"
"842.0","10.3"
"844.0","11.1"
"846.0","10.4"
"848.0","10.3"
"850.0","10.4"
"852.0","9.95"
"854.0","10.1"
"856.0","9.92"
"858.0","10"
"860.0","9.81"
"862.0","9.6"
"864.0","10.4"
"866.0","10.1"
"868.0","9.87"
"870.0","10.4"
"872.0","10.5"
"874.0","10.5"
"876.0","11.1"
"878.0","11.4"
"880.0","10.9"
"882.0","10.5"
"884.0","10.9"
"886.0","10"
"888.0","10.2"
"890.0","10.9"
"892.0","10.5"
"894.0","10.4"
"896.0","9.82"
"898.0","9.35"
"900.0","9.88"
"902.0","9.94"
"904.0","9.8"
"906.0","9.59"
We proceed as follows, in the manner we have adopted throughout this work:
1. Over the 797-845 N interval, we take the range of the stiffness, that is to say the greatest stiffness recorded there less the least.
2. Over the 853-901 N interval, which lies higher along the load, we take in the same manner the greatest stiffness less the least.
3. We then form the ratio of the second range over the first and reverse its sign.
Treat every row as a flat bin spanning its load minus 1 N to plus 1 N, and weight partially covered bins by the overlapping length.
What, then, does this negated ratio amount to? -0.73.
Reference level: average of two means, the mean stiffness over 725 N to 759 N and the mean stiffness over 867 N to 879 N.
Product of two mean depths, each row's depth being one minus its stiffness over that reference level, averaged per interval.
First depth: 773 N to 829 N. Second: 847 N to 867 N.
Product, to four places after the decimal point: -0.0019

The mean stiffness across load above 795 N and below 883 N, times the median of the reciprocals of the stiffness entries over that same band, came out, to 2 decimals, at 1.02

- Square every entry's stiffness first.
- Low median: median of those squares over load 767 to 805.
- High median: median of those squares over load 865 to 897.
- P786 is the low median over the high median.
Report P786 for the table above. 0.94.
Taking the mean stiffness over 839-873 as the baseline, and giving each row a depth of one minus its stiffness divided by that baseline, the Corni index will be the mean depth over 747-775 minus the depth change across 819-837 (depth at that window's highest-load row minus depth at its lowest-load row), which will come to -0.175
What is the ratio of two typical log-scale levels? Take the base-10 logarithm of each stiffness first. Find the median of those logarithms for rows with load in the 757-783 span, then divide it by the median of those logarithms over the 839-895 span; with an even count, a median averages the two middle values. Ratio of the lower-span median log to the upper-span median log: 0.98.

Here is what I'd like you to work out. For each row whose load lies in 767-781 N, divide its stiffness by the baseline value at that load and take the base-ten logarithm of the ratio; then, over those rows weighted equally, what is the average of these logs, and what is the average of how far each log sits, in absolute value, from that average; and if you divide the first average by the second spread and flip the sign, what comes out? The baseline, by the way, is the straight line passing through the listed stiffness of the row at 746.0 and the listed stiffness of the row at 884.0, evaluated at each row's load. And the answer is 1.5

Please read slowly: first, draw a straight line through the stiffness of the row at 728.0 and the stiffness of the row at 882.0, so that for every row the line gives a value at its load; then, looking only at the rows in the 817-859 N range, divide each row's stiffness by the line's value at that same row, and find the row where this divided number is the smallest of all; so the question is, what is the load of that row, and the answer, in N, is 856.0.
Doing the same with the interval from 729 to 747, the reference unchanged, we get 746.0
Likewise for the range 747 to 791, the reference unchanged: 770.0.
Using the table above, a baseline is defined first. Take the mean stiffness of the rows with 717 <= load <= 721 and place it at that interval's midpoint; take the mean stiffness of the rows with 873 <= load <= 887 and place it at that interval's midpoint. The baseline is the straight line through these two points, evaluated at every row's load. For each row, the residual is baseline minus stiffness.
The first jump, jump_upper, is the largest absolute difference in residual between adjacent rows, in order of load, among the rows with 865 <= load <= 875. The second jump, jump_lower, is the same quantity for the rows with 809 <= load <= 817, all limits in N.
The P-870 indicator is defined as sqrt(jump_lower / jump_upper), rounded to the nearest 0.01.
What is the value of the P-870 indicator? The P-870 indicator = 1.37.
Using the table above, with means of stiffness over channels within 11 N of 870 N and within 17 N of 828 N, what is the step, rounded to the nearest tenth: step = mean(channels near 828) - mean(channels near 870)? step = 1.3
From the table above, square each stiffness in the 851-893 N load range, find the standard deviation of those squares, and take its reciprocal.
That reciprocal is 0.10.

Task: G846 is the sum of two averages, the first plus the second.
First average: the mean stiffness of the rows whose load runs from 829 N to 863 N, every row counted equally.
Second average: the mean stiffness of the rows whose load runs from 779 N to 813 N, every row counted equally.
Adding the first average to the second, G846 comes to 21.21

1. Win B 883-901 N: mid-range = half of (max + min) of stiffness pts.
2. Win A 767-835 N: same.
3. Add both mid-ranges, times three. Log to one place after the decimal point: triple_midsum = 63.1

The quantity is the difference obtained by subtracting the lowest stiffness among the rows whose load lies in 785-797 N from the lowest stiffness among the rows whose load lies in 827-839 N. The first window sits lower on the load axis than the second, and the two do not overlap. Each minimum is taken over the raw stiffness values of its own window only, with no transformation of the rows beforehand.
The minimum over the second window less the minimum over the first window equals 0.9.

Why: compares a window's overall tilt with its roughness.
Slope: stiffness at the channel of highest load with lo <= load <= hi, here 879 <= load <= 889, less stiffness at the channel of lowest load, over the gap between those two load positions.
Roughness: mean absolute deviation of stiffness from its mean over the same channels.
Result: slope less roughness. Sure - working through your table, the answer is -0.41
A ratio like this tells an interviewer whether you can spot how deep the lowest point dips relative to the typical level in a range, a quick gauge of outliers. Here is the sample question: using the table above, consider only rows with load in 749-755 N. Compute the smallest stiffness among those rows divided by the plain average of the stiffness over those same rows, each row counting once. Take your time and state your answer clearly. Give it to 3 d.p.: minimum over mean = 0.961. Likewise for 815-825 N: 0.962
